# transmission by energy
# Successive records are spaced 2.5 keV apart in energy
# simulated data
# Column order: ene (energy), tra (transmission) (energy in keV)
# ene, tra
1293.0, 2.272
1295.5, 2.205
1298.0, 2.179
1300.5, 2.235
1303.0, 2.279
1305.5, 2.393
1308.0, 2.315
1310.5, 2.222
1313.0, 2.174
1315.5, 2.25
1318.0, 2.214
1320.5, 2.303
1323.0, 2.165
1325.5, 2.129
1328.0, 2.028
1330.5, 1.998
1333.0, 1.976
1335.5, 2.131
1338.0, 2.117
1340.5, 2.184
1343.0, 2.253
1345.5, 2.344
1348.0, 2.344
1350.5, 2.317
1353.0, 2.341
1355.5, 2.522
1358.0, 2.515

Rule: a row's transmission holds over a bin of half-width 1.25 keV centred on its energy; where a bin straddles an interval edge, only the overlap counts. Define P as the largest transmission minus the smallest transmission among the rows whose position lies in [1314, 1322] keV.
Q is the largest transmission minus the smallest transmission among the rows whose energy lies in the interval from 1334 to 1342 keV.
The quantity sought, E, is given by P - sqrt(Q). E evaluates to -0.17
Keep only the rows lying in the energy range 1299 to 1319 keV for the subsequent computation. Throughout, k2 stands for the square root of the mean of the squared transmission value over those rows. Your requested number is 2.26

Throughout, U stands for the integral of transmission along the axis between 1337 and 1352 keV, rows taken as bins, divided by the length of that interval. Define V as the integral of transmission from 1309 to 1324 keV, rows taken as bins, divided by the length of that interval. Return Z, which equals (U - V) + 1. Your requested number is 1.04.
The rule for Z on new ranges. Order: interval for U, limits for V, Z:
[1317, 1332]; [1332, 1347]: 0.96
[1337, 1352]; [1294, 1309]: 1.00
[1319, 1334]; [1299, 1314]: 0.83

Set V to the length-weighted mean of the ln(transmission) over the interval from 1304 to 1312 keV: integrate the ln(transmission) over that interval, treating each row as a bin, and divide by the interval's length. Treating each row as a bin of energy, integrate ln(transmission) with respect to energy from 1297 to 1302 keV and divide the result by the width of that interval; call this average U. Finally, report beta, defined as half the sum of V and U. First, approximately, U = 0.79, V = 0.83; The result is 0.814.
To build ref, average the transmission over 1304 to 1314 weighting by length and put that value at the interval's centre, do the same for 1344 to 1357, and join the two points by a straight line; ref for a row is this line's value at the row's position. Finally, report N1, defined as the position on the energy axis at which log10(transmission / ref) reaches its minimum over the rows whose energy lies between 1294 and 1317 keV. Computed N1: 1313.0 keV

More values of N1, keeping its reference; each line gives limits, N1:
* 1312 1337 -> 1333.0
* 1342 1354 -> 1343.0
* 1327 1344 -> 1333.0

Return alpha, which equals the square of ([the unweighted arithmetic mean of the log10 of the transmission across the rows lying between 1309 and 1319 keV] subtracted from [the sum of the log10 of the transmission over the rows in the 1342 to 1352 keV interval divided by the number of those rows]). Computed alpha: 0.0004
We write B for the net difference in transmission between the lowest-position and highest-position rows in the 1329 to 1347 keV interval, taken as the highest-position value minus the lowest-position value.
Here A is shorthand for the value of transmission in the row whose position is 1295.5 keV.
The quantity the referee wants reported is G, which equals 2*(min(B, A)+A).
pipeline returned 5.1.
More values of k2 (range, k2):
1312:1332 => 2.16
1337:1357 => 2.31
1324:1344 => 2.10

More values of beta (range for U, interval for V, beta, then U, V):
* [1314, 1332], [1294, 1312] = 0.790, 0.77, 0.81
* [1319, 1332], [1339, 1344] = 0.773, 0.75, 0.79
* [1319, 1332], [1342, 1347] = 0.793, 0.75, 0.83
